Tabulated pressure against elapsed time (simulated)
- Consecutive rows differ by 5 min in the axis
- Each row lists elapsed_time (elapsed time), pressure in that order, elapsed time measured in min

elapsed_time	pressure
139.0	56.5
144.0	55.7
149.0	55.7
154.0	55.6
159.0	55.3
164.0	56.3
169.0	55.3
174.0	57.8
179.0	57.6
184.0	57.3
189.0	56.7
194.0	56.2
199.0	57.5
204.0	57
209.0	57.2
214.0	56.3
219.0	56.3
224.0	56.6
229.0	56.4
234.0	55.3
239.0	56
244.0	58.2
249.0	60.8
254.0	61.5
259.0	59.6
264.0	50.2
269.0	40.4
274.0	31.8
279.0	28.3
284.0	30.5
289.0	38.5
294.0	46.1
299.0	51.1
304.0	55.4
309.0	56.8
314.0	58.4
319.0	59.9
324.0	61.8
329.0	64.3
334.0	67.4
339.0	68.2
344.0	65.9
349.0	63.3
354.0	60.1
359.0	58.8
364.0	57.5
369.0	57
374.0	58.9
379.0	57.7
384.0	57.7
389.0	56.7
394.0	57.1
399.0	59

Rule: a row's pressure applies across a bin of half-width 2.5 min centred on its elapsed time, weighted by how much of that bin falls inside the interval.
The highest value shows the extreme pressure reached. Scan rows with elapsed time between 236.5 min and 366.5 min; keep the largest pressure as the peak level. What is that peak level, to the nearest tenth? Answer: 68.2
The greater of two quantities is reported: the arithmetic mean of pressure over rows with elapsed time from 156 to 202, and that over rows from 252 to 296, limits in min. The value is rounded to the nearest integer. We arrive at 57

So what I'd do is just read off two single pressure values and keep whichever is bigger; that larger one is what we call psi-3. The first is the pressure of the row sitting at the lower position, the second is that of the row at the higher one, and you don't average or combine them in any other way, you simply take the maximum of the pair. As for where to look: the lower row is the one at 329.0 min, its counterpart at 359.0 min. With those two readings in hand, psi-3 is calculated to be 64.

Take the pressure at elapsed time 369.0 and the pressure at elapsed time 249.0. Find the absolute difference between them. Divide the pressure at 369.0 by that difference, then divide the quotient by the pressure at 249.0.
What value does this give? 0.2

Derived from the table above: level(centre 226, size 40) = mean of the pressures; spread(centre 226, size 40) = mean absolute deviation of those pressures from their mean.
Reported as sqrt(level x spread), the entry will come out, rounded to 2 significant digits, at 5.8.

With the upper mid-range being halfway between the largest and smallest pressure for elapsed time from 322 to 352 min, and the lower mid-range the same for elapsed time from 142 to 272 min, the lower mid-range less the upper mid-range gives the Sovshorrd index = -14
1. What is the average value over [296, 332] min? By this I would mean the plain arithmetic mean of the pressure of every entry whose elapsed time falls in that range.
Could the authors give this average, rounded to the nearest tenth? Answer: 58.2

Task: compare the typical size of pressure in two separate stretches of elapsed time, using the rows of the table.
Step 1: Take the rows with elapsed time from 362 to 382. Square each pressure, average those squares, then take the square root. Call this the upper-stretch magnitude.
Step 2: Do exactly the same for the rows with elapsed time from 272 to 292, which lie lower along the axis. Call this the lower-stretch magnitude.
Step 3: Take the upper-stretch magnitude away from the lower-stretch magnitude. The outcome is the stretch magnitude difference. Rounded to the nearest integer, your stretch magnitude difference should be -25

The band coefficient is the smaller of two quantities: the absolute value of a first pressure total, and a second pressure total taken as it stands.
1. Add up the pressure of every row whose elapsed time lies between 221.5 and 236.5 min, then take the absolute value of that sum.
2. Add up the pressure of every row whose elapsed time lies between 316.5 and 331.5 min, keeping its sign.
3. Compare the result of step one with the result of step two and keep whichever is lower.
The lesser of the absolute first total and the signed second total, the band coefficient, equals 168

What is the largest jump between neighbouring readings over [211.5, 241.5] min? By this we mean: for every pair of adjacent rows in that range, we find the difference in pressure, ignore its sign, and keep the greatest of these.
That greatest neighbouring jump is 1.1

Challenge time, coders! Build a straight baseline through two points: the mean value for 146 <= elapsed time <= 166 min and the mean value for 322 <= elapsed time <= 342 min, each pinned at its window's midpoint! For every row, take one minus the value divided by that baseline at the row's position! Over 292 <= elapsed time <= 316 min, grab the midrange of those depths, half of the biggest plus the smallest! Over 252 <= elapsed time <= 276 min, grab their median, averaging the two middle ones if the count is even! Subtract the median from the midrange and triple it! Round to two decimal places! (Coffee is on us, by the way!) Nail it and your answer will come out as -0.01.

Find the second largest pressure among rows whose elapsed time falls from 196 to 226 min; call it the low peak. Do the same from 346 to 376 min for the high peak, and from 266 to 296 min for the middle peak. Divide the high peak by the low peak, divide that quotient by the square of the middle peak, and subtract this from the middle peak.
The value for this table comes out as 40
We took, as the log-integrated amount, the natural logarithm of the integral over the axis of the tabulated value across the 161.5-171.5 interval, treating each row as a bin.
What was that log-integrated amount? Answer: 6.32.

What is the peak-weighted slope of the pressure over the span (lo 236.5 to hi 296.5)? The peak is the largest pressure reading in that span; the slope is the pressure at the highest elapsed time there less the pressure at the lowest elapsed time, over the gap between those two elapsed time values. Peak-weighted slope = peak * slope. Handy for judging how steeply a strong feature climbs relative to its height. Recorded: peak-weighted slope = -11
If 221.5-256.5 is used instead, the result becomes 10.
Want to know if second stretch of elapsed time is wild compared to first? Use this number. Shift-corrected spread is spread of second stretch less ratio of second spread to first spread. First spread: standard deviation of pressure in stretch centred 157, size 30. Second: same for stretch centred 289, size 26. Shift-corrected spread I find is -17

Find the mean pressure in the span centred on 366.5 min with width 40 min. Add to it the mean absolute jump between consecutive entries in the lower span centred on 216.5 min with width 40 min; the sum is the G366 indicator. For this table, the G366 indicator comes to 59.3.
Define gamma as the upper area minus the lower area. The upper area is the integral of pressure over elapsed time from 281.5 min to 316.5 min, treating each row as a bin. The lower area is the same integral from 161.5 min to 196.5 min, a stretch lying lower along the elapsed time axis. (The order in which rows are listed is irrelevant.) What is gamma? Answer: -302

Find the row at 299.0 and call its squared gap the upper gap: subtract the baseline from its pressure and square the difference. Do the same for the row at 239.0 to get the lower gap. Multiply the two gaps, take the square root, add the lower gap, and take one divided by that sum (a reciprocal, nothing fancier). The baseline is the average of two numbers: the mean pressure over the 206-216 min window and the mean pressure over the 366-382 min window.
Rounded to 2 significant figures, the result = 0.10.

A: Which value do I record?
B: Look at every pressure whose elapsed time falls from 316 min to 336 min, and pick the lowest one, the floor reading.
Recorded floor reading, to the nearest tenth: 59.9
